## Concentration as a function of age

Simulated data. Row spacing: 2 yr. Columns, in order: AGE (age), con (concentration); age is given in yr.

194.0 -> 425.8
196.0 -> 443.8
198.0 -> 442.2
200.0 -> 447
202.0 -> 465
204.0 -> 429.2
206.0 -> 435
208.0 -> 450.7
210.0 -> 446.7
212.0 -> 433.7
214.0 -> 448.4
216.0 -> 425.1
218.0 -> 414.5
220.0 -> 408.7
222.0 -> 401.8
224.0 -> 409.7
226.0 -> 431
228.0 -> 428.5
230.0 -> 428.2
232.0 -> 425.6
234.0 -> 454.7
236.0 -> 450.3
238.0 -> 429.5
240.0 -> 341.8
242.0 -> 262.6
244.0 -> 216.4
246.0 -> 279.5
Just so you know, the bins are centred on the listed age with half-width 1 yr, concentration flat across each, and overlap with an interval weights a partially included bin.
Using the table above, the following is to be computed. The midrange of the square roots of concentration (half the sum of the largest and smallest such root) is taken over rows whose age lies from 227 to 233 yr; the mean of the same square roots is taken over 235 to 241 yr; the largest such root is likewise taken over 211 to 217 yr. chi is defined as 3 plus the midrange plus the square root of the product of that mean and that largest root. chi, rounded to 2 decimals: 44.32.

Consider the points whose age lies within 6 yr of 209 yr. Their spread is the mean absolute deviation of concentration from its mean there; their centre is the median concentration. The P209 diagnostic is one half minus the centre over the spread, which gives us -55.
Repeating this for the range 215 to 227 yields -47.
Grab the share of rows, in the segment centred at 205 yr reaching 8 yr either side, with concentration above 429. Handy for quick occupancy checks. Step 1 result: 1.0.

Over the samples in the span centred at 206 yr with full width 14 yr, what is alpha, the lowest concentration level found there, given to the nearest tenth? 429.2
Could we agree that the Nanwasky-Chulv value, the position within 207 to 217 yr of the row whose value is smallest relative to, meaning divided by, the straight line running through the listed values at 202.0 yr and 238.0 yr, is 216.0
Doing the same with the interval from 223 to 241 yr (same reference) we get 240.0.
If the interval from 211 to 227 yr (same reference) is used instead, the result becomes 222.0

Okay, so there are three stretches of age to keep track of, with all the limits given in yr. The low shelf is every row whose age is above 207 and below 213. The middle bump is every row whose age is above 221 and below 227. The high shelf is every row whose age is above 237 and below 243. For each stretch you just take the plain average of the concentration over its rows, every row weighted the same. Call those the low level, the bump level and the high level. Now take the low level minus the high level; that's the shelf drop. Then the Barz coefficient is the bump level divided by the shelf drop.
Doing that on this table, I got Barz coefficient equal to 4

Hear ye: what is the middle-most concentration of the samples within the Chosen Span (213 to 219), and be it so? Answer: 425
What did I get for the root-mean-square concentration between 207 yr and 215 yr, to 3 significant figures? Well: 445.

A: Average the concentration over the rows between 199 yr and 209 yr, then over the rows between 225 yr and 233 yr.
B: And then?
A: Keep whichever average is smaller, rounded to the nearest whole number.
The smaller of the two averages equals 428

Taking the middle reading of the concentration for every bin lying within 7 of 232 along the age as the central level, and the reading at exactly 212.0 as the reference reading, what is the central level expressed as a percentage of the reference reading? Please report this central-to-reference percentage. 99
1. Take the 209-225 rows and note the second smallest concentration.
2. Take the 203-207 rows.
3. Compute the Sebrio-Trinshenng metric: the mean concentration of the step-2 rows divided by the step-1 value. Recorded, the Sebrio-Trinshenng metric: 1.06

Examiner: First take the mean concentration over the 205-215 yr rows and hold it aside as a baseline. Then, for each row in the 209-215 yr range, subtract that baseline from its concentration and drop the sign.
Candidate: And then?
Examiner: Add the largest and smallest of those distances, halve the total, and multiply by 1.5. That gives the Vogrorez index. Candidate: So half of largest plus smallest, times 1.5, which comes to 10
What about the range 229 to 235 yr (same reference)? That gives 22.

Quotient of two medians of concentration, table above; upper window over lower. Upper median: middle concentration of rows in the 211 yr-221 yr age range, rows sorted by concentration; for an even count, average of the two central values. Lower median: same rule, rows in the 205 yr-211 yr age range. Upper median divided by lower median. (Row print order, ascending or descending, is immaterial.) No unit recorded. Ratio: 0.952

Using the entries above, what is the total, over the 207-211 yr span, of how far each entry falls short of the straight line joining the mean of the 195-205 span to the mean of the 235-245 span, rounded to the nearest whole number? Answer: -54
